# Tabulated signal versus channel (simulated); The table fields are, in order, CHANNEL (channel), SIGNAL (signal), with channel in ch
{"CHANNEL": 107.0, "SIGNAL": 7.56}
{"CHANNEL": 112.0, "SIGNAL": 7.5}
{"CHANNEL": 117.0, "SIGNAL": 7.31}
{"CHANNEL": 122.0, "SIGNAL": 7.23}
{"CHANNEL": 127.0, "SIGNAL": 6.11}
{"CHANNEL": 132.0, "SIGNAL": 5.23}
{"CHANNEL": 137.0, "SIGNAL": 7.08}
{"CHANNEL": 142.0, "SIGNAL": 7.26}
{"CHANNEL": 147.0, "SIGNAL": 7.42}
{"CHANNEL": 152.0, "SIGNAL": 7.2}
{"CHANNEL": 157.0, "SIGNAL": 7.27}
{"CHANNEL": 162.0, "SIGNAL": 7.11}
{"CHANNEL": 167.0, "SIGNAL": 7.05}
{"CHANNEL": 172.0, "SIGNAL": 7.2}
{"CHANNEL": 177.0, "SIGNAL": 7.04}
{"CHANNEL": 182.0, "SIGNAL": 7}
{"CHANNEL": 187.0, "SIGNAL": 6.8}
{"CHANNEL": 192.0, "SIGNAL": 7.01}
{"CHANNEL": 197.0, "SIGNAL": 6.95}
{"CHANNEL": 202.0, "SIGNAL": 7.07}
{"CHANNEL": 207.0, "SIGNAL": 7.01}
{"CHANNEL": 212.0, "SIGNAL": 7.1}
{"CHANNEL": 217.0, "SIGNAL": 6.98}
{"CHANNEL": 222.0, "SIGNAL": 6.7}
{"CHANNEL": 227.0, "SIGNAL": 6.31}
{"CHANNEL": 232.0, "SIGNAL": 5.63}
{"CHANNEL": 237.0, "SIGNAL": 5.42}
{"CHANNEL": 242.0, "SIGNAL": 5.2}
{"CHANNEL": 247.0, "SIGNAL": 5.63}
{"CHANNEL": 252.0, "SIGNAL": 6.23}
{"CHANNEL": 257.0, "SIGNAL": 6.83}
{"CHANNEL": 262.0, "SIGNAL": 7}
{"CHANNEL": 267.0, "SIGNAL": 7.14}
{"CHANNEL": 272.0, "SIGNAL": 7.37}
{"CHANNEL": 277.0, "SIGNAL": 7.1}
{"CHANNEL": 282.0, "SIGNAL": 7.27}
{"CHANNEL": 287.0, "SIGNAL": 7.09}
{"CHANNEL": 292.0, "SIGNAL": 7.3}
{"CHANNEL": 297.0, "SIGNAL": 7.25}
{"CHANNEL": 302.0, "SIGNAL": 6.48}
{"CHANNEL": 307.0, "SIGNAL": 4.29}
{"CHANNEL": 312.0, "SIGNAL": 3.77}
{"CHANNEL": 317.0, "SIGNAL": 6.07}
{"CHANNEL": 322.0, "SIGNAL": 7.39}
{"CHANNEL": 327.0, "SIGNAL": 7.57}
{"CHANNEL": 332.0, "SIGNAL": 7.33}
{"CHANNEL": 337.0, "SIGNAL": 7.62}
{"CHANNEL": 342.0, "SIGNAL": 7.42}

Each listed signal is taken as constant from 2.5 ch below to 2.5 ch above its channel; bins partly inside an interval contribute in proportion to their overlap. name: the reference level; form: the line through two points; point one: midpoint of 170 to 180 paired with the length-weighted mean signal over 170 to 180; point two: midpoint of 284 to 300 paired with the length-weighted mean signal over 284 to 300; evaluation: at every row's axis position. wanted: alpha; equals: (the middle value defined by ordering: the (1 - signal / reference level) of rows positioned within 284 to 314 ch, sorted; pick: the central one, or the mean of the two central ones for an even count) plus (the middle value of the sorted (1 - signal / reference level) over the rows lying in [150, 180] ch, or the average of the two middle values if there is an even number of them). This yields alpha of 0.05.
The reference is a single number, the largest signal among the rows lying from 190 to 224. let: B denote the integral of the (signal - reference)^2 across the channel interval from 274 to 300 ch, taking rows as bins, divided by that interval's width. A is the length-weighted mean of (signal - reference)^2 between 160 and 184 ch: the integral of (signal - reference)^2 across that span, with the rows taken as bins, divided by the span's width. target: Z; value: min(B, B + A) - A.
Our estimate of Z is 0.0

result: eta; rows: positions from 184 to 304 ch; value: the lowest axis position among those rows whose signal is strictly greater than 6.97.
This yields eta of 192.0 ch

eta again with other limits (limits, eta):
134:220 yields 137.0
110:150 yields 112.0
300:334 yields 322.0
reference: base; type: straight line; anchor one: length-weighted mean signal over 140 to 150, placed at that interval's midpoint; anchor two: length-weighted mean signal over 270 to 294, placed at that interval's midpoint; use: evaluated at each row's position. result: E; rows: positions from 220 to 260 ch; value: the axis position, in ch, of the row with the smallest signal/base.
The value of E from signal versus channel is 242.0 ch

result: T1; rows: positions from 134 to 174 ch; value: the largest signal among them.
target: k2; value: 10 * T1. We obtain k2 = 74.2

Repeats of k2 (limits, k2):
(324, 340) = 76.2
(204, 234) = 71.0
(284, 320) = 73.0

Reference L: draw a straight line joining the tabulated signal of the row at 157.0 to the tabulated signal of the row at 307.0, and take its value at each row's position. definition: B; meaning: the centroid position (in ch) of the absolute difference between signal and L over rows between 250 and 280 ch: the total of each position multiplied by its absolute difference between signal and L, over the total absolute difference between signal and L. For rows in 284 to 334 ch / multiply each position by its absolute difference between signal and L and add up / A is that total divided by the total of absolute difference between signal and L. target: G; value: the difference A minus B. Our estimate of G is 45.0 ch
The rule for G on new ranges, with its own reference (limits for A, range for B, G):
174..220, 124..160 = 71.7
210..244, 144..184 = 52.8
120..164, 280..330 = -173.7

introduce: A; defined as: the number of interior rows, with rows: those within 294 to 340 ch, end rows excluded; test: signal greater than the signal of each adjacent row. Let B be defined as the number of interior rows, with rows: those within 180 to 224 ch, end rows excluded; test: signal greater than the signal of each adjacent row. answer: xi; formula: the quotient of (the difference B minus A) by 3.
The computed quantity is 0.7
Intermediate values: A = 1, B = 3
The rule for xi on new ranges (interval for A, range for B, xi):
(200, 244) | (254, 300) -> 0.7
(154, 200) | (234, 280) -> -0.3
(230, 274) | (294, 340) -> 0.3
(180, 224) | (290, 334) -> -0.7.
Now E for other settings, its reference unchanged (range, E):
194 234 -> 232.0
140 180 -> 177.0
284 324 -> 312.0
